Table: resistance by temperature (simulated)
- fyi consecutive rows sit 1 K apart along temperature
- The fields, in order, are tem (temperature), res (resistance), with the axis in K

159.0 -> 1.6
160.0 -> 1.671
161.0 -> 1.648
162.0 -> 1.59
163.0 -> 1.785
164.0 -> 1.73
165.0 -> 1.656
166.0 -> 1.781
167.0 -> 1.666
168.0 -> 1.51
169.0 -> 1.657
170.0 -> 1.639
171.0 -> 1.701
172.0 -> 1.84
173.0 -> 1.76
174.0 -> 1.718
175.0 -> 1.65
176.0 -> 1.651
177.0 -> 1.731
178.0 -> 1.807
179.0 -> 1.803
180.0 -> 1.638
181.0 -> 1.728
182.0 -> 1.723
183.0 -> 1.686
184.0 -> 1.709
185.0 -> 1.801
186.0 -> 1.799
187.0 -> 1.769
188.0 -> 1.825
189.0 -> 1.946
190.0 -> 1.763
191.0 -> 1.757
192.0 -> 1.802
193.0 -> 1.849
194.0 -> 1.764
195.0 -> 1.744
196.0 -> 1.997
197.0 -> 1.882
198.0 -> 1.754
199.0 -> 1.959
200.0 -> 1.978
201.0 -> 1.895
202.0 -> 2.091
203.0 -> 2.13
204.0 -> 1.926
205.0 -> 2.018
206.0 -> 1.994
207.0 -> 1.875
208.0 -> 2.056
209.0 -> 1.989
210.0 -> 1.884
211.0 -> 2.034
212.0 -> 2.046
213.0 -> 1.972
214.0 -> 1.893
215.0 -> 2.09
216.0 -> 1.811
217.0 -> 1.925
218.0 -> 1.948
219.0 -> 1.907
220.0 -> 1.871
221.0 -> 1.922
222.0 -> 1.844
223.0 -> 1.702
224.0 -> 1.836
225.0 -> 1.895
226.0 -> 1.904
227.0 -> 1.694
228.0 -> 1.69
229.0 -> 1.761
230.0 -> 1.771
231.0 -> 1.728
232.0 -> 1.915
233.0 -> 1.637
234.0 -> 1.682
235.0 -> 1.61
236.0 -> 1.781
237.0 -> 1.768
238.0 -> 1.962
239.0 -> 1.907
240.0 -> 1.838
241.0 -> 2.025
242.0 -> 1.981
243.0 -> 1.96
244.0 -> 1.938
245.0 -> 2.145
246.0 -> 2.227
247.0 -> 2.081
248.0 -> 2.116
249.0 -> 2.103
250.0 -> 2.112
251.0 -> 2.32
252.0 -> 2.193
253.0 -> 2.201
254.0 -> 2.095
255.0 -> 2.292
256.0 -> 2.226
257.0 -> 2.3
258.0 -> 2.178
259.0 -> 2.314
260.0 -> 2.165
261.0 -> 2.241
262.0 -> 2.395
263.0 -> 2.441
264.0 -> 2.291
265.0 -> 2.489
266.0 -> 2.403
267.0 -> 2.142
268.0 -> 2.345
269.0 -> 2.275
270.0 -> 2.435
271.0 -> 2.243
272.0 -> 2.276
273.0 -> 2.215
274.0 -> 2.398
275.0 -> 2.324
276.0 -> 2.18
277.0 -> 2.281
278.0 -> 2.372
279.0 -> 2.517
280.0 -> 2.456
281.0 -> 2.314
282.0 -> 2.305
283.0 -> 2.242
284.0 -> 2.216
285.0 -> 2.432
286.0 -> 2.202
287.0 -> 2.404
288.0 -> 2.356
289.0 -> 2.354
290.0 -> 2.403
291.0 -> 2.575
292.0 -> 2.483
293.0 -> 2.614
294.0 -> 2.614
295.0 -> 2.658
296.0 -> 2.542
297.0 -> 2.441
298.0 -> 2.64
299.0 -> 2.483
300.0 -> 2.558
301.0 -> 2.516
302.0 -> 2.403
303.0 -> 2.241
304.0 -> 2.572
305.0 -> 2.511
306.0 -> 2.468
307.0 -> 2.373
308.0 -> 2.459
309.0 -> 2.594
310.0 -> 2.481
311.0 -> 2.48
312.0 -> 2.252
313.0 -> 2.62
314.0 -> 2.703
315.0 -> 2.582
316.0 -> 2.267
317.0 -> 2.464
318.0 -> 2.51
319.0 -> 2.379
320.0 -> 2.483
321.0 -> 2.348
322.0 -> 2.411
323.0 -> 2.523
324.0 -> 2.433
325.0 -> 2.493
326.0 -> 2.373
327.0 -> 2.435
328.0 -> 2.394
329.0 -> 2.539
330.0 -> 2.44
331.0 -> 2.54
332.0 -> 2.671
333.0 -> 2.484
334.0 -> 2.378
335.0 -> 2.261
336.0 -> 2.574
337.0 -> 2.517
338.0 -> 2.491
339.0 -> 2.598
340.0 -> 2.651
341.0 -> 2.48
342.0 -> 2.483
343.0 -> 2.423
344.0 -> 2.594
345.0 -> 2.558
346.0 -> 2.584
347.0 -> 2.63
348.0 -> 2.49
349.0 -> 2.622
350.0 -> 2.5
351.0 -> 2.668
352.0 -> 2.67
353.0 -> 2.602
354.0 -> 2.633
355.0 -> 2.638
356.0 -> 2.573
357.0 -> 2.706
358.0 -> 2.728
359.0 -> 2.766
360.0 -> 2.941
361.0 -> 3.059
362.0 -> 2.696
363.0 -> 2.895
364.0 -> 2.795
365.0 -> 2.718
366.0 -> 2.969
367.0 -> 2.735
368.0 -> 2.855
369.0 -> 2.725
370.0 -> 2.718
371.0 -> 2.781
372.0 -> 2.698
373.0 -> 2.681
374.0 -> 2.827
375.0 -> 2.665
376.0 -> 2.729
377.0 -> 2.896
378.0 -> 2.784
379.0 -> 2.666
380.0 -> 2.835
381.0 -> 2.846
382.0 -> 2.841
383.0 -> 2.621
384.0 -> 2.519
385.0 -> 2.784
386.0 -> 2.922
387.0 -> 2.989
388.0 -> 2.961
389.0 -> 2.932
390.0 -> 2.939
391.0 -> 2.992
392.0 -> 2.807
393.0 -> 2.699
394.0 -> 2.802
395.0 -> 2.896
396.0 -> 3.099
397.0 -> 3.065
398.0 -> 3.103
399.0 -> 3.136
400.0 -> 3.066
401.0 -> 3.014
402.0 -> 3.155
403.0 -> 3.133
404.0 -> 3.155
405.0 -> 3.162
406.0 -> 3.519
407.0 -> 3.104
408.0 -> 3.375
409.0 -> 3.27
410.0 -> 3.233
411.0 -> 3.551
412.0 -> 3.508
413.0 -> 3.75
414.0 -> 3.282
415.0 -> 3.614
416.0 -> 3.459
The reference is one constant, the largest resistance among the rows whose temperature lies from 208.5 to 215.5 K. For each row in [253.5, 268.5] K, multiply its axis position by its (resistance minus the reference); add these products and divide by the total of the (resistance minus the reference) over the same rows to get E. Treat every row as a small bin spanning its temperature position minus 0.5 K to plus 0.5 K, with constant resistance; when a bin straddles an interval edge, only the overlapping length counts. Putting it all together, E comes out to 262.1 K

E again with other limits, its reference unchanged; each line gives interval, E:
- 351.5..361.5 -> 357.0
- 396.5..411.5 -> 404.4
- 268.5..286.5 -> 277.5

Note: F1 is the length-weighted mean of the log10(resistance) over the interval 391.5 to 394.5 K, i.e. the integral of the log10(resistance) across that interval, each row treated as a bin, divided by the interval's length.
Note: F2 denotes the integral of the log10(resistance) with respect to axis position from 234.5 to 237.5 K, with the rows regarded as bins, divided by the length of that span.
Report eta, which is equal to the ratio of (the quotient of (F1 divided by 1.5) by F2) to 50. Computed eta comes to 0.025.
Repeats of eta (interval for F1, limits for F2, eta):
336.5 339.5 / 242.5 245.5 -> 0.018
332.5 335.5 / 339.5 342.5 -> 0.012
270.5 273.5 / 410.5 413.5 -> 0.008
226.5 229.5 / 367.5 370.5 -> 0.007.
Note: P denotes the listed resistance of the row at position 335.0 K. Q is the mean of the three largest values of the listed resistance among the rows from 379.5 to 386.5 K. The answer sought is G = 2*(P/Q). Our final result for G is 1.6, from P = 2.261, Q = 2.9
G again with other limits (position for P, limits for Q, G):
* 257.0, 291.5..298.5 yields 1.7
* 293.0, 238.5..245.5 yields 2.5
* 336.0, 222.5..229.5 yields 2.7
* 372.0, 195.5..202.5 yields 2.7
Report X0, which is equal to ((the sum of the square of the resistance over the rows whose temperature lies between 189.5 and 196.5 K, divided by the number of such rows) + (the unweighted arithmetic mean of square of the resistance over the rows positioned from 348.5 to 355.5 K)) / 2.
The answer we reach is 5.1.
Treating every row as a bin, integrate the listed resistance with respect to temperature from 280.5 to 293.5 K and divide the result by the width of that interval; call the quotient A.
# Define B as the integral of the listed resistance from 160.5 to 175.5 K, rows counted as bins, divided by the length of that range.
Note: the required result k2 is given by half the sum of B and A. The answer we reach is 2.0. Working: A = 2.38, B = 1.7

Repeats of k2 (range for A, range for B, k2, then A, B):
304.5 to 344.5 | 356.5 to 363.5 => 2.7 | 2.48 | 2.8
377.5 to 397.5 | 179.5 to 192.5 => 2.3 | 2.85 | 1.8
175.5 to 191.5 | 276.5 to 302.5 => 2.1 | 1.76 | 2.4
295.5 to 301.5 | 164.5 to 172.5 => 2.1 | 2.53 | 1.7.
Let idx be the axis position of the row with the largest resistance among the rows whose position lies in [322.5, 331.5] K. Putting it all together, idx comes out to 331.0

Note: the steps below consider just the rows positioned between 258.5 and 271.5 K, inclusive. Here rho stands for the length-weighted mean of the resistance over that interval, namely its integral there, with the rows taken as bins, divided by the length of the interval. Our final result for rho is 2.3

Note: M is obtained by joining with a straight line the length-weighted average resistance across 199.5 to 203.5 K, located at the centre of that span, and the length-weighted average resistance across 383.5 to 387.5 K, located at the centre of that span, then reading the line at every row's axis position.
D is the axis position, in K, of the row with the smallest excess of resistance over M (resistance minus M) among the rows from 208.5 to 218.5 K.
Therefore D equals 216.0 K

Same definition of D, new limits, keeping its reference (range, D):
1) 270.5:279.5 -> 276.0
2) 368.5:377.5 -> 375.0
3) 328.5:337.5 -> 335.0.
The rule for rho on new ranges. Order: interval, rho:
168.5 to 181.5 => 1.7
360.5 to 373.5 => 2.8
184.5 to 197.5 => 1.8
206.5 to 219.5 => 2.0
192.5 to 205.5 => 1.9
